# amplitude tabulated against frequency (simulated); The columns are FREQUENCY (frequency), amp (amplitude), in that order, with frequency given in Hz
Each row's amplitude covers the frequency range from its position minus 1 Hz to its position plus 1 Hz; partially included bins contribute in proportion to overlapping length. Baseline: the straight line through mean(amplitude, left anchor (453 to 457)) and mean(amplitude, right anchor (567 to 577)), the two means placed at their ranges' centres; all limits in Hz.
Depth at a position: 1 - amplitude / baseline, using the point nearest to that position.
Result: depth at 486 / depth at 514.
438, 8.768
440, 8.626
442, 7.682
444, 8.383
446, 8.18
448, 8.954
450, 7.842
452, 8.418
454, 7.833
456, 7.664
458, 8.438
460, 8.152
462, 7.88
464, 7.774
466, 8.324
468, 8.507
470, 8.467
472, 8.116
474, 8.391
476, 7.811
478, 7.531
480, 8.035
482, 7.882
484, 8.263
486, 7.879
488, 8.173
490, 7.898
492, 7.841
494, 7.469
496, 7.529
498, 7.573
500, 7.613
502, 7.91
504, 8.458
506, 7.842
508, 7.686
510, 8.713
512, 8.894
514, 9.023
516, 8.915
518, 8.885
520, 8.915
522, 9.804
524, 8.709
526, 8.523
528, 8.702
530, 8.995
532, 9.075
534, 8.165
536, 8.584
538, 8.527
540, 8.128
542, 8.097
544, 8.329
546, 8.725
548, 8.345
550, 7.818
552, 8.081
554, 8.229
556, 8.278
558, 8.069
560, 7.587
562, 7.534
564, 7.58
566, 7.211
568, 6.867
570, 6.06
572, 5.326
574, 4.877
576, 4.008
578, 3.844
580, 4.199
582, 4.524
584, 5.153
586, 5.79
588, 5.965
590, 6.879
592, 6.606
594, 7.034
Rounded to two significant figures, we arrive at 0.28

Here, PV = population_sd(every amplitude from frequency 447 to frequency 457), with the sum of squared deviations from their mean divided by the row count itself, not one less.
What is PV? 0.48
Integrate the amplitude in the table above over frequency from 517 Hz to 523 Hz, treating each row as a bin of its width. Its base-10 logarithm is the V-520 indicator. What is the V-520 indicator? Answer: 1.74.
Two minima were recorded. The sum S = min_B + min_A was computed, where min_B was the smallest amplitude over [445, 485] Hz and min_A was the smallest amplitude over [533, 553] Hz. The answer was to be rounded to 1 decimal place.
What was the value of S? 15.3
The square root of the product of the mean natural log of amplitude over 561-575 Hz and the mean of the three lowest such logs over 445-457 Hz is 1.95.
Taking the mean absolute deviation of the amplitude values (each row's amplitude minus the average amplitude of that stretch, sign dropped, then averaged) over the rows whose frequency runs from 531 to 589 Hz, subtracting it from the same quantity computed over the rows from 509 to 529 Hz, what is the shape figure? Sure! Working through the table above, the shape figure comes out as -1.2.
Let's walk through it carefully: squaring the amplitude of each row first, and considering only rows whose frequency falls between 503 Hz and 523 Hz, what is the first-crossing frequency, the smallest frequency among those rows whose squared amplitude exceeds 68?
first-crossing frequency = 504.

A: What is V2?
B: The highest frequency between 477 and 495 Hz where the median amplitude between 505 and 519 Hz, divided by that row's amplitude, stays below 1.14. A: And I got 492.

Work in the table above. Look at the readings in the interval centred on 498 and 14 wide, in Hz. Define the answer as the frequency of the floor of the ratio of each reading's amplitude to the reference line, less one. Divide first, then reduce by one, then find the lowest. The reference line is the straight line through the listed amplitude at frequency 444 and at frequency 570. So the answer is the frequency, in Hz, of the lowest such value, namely 494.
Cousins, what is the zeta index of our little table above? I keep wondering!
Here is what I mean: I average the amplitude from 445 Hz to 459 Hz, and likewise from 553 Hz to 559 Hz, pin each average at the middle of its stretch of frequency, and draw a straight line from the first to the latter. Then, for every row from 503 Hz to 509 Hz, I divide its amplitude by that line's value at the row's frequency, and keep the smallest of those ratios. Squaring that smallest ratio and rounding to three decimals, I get 0.880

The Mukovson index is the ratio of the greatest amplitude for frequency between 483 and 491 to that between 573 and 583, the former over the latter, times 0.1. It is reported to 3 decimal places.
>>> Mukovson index 0.169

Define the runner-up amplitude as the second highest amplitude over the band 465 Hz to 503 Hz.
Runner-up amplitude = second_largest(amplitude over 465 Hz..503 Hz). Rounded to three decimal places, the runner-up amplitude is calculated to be 8.467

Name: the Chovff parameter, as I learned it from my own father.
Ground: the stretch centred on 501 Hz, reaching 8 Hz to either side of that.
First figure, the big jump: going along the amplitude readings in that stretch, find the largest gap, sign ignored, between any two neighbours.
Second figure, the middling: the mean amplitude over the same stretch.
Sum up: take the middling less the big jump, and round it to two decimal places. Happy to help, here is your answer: 7.14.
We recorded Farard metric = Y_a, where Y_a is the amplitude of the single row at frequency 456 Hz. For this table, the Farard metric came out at 7.664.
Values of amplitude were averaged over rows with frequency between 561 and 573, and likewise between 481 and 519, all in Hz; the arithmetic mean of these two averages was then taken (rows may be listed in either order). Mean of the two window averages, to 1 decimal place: 7.4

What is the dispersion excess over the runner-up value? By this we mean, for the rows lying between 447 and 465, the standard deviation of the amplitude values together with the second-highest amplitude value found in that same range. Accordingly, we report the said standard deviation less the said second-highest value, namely -8.0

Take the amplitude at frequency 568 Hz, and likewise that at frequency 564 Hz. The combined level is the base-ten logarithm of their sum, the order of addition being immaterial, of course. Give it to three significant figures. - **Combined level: 1.16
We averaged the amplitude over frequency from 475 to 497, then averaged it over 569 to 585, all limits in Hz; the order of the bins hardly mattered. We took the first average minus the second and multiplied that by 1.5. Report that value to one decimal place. 4.6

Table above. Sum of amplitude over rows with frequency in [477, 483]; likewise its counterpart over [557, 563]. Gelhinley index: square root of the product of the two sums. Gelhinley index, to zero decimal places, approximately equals 23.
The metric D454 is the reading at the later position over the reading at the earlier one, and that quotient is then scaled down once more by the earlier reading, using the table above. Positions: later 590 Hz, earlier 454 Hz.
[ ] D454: 0.11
